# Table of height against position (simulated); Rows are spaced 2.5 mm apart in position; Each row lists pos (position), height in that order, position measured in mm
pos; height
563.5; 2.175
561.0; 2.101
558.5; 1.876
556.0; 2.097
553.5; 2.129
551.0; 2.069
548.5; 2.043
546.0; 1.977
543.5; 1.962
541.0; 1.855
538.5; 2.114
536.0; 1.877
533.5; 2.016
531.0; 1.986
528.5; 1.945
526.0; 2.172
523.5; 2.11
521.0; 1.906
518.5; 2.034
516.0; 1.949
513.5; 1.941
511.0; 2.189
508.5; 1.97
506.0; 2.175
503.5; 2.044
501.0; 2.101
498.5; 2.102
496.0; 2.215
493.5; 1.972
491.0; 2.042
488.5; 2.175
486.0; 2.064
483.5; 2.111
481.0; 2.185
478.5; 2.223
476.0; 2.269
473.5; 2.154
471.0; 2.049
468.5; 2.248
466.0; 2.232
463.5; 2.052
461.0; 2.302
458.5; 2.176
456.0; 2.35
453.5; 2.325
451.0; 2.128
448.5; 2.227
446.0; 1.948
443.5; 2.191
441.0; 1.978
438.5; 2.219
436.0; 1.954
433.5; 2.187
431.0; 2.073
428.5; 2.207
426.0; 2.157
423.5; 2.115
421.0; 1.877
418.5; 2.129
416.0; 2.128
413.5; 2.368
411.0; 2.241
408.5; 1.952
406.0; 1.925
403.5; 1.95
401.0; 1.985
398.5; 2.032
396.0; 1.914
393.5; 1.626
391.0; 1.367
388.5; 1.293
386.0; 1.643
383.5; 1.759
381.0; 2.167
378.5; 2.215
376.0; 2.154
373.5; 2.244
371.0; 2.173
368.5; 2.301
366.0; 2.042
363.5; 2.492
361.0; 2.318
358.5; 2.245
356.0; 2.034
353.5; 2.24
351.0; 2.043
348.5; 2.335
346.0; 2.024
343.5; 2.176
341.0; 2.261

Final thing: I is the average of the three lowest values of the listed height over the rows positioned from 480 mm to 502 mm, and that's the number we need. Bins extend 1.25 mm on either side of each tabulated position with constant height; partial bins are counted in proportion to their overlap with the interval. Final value 2.03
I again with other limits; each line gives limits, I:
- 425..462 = 1.96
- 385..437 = 1.43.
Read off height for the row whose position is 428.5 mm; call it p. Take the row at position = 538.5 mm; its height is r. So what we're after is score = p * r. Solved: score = 4.7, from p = 2.207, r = 2.114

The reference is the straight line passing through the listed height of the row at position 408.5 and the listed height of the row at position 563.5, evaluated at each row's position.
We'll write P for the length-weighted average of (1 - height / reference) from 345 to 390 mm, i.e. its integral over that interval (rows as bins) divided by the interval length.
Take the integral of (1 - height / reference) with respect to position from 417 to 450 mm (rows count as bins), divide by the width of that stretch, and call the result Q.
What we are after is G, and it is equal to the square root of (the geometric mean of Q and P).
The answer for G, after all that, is 0.28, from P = -0.106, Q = -0.055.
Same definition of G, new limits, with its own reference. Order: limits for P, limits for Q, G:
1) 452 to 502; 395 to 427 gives 0.24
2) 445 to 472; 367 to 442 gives 0.23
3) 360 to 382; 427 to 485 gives 0.34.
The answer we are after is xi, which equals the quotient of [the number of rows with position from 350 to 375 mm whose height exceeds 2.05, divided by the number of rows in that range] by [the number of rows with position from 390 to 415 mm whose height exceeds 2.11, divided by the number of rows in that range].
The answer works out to 3.5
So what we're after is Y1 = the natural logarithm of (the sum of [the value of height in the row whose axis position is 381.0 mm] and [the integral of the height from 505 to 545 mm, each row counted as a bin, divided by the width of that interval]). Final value 1.43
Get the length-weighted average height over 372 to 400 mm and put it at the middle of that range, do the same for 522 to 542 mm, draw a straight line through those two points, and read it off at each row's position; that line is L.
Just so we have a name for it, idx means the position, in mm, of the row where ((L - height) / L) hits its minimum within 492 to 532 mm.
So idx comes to 496.0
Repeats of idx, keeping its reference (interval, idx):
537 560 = 538.5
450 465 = 456.0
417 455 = 453.5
